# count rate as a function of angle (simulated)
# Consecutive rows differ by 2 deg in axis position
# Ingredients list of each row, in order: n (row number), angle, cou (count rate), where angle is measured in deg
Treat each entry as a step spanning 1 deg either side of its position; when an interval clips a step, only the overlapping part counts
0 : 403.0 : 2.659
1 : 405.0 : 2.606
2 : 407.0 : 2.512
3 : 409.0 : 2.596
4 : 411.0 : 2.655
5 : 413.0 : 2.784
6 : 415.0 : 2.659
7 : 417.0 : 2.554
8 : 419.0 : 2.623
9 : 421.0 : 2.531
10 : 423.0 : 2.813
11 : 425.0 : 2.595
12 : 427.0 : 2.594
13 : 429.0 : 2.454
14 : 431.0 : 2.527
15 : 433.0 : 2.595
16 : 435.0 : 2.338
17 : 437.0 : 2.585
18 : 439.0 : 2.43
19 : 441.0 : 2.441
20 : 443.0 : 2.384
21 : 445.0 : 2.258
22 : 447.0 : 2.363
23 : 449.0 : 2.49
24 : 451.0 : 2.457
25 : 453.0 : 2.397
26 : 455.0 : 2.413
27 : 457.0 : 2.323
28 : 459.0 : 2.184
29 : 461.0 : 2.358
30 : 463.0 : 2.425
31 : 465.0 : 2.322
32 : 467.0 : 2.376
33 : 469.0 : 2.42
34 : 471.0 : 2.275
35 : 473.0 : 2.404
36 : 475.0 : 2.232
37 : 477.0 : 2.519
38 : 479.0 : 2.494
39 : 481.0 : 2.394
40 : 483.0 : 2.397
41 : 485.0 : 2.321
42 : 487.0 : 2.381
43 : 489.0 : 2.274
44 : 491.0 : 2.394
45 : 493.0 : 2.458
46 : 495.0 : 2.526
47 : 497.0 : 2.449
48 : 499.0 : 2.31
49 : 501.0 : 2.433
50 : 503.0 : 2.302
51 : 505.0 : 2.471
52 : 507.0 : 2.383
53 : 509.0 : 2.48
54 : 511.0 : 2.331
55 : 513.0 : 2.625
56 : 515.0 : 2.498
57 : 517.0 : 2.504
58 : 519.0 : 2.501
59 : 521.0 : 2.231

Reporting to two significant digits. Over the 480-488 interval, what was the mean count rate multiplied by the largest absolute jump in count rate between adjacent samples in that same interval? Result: 0.18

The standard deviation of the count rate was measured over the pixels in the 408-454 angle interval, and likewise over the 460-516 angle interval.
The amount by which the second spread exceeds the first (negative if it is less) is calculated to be -0.05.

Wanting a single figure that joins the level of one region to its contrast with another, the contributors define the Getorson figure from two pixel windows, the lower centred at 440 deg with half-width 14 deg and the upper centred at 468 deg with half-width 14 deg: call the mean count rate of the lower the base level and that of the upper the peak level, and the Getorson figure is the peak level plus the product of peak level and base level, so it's 8.17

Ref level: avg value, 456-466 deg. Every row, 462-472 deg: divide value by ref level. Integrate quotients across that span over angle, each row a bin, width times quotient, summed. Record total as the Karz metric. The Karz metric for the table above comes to 10.2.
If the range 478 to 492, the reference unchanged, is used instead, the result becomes 14.3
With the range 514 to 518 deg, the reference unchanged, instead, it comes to 4.3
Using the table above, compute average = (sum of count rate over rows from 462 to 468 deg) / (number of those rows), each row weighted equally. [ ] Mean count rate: 2.37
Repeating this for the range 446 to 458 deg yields 2.41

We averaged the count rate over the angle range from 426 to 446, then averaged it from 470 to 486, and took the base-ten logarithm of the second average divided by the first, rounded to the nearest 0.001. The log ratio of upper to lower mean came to -0.015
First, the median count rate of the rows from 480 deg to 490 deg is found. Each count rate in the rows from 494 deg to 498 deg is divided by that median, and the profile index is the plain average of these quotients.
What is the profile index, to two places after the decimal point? 1.04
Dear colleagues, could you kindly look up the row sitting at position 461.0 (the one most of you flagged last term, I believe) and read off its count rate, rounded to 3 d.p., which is 2.358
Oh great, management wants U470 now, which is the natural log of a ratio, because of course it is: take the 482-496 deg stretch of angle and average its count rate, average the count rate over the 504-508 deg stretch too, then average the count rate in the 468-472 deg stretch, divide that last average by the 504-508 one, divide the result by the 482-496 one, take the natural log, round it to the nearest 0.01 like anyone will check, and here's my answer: -0.91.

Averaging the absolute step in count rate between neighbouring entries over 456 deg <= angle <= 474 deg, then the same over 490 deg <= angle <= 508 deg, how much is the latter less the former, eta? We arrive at 0.00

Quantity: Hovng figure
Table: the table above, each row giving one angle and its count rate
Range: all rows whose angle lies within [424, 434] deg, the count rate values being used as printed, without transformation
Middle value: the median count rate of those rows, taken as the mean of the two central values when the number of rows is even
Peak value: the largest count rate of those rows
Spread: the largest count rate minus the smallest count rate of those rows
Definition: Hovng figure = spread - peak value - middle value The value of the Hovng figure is -5.0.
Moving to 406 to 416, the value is -5.2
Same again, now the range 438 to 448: -4.6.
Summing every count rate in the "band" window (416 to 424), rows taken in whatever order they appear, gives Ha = 11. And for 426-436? 13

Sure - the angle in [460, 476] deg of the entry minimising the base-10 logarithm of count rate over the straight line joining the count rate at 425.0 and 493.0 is 475.0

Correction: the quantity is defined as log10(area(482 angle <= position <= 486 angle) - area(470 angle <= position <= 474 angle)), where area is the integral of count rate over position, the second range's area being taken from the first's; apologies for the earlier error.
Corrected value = -1.1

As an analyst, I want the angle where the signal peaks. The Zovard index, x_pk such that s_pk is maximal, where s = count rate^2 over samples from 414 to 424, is 423.0 deg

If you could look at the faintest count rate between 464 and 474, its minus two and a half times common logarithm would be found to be -0.89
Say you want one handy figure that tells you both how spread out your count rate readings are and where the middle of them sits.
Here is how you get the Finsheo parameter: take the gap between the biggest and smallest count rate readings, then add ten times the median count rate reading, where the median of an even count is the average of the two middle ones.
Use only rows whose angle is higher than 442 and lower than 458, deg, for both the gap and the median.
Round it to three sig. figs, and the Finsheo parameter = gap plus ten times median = 24.1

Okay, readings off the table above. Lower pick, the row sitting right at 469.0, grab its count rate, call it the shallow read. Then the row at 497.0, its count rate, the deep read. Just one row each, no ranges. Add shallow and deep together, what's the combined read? 4.9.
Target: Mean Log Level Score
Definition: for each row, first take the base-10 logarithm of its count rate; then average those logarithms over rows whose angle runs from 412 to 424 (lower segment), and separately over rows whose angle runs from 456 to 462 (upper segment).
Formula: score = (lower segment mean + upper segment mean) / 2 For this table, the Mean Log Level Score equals 0.392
